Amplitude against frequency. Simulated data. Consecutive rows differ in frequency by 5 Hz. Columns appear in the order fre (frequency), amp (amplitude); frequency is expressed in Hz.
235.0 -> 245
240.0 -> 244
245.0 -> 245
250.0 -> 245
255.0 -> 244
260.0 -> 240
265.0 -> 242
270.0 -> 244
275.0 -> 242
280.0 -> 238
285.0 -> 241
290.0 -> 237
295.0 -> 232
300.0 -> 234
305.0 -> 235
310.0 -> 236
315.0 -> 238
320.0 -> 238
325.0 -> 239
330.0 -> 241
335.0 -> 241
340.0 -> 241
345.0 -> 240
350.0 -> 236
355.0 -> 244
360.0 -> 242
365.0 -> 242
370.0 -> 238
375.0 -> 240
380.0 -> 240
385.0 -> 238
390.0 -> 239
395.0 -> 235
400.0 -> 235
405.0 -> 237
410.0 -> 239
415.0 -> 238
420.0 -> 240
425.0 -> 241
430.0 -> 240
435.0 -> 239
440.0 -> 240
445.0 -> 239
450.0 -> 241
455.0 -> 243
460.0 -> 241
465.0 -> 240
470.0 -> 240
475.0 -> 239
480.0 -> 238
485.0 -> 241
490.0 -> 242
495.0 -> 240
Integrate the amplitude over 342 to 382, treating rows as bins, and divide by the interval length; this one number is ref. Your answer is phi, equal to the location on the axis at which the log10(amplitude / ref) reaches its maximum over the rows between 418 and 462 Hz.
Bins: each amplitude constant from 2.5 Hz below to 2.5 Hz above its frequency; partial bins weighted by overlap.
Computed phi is 455.0 Hz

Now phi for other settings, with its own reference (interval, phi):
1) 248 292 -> 250.0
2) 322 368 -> 355.0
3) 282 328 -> 285.0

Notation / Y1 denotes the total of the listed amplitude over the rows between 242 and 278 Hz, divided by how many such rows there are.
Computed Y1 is 243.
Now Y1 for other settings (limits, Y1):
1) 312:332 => 239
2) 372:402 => 238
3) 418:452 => 240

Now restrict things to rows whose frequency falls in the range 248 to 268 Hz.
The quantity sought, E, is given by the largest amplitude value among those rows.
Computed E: 245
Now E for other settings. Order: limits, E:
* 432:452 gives 241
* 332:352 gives 241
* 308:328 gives 239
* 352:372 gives 244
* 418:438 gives 241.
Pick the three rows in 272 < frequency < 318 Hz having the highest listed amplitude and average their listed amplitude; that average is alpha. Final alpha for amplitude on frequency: 240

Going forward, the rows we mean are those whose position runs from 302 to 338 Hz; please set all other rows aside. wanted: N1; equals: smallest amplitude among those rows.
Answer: 235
